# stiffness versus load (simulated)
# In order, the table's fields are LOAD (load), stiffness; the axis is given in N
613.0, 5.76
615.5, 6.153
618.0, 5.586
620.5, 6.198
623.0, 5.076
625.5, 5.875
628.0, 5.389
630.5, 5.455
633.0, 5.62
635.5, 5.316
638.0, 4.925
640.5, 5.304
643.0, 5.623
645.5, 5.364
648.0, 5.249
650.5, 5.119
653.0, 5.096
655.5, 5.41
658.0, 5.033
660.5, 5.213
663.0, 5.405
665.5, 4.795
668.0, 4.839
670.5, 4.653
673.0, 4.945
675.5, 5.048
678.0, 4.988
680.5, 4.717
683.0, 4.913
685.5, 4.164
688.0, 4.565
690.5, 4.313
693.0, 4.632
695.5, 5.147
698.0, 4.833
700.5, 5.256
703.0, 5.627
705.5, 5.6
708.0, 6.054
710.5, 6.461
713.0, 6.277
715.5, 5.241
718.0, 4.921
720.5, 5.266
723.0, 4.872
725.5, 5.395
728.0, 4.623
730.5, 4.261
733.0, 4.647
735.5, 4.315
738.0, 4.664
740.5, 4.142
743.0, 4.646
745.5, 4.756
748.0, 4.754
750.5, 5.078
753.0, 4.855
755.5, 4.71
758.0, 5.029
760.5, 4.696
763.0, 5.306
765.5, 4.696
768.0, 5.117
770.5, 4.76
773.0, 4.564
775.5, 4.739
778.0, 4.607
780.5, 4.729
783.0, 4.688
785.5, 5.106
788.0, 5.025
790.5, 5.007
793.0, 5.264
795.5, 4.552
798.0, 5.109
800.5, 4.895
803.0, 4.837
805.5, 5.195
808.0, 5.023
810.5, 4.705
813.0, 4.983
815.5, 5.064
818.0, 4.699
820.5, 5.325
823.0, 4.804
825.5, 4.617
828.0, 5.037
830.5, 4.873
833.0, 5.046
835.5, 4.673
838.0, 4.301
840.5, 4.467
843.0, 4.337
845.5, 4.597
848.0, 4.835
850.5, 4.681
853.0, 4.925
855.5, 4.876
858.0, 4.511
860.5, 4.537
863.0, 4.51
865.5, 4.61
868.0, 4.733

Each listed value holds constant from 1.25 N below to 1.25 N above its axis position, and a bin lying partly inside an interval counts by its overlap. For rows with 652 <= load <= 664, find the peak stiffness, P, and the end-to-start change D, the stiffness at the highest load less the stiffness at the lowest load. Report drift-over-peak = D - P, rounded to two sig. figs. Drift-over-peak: -5.1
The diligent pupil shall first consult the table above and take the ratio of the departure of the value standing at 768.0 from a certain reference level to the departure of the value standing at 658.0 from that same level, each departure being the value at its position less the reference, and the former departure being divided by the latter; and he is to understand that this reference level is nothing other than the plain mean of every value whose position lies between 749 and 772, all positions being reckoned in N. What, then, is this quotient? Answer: 1.7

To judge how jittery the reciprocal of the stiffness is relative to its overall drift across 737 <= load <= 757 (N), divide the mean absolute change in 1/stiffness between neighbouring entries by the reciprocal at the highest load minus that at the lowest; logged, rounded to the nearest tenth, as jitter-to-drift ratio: -5.9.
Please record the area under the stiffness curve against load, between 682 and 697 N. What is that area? 69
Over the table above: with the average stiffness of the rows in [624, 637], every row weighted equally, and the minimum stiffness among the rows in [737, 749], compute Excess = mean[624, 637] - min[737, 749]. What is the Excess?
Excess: 1.4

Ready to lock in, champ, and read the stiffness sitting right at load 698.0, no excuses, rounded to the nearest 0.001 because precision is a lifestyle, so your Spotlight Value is 4.833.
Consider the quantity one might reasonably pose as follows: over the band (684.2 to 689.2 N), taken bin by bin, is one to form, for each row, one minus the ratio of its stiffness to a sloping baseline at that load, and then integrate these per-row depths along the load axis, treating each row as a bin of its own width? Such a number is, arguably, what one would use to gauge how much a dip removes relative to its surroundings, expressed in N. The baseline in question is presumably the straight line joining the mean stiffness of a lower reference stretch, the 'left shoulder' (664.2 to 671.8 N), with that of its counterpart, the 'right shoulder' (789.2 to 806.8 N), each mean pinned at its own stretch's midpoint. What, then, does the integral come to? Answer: 0.45 N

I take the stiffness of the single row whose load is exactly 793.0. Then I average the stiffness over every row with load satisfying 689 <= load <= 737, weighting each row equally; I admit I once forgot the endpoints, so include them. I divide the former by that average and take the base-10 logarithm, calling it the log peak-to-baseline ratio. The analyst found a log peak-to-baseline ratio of 0.01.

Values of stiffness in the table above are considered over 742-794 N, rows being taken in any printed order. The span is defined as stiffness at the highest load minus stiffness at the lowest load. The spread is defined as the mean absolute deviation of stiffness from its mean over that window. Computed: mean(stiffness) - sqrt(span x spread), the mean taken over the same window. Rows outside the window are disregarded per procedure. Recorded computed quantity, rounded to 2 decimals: 4.52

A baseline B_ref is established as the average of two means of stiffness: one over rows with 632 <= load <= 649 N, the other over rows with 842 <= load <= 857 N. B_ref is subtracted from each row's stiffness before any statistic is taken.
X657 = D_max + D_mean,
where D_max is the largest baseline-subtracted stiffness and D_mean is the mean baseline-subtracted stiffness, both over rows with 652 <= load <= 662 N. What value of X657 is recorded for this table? 0.55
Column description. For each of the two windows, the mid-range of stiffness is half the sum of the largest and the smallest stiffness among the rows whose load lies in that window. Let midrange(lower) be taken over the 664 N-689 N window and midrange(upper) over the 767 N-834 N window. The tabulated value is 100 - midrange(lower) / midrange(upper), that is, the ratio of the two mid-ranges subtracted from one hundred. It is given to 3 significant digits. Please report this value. 99.1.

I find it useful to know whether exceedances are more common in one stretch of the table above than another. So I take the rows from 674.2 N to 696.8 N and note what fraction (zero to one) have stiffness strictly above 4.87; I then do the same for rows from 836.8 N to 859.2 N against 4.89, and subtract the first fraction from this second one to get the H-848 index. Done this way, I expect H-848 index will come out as -0.33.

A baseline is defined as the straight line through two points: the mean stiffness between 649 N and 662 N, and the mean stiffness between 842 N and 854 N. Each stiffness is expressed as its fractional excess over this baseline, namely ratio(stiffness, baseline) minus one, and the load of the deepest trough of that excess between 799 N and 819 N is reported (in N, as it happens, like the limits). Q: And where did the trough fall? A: 810.5 N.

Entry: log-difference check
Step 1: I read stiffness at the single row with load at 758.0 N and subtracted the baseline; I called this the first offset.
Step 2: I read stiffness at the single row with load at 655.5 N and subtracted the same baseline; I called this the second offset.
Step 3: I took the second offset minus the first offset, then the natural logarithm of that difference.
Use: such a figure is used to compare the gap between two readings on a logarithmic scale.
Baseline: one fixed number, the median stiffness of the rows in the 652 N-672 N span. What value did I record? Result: -1.0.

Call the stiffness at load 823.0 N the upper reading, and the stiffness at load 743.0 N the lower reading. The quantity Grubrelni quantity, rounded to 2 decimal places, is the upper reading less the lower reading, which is 0.16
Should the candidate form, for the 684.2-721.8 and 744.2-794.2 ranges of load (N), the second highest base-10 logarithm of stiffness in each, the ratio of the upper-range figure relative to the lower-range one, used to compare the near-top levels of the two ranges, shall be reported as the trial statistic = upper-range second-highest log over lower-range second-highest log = 0.90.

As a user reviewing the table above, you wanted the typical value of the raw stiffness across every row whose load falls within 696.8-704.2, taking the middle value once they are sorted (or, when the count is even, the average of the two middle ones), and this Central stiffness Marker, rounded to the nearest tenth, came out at 5.3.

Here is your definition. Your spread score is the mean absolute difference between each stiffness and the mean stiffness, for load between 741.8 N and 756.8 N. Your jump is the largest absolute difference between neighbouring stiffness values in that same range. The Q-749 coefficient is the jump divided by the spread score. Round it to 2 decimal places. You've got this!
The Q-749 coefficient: 2.92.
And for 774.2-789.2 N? 2.51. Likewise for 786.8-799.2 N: 4.05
